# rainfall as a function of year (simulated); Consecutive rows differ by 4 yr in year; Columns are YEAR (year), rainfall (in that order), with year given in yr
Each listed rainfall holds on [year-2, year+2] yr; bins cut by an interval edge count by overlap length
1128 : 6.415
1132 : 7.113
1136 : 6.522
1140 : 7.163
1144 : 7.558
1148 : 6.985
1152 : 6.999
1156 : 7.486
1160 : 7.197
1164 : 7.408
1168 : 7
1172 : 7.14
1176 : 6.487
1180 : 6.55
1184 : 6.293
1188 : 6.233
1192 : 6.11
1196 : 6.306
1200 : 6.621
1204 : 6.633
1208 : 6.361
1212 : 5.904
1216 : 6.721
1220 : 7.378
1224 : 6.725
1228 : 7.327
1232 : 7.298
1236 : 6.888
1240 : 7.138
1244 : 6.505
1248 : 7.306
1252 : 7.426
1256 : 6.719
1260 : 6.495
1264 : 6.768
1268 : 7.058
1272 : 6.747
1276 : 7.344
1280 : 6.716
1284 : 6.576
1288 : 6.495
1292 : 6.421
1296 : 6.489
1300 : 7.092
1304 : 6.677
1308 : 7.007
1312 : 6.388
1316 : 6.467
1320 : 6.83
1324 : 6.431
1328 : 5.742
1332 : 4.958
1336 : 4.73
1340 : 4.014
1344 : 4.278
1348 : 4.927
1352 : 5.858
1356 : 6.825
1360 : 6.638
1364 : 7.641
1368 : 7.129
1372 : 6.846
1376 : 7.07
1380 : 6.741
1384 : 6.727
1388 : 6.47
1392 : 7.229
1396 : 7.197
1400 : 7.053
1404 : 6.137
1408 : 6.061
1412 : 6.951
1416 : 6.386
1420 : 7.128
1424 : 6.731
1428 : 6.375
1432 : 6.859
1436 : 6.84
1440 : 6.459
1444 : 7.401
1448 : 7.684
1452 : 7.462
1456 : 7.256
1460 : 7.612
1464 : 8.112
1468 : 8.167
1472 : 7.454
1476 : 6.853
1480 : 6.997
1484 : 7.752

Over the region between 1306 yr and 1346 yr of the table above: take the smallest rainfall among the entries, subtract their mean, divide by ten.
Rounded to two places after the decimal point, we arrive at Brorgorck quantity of -0.17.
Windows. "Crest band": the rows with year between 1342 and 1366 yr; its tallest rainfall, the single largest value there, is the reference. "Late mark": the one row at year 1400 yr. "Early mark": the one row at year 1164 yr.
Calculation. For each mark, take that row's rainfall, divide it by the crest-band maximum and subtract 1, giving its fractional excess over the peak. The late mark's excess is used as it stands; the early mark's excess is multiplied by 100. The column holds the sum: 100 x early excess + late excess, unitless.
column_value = -3.1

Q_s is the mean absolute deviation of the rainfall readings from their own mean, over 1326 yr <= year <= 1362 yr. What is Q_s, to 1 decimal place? 0.8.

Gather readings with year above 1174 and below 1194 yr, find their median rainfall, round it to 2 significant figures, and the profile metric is 6.3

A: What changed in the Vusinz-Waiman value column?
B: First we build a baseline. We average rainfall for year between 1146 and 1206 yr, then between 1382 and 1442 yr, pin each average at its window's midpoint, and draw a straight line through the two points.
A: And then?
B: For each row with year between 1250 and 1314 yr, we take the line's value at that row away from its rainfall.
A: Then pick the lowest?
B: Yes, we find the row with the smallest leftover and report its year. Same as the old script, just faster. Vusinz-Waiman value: 1312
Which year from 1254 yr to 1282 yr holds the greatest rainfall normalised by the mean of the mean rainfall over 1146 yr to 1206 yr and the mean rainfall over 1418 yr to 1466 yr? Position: 1276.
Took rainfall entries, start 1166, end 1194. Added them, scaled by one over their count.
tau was 6.54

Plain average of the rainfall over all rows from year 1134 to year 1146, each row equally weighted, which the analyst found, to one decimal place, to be 7.1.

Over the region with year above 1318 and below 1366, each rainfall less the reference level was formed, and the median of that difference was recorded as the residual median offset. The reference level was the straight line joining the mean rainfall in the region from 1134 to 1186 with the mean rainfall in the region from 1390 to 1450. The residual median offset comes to -1.08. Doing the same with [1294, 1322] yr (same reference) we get -0.22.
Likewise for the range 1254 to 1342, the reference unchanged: -0.38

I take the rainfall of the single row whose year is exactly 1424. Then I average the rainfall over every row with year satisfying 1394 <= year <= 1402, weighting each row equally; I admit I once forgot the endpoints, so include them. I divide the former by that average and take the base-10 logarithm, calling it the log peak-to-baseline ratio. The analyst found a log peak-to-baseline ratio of -0.02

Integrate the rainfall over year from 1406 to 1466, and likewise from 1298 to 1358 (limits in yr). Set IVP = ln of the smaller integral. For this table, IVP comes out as 5.87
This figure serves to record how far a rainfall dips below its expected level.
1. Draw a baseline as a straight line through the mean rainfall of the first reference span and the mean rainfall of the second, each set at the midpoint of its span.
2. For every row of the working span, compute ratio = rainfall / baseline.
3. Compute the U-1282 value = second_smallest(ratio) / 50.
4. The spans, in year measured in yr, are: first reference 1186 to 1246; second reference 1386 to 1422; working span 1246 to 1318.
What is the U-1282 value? 0.0192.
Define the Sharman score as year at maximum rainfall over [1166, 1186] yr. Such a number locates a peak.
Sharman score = 1172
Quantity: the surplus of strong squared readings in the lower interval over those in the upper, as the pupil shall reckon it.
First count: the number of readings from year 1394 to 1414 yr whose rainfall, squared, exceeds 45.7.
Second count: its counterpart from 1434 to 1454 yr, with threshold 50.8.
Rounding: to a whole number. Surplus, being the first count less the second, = 0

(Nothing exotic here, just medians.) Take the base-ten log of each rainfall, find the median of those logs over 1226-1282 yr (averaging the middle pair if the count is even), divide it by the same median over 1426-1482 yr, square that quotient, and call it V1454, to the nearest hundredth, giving 0.95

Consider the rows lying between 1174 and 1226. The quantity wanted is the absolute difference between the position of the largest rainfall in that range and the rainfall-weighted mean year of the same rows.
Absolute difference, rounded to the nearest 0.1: 19.7 yr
